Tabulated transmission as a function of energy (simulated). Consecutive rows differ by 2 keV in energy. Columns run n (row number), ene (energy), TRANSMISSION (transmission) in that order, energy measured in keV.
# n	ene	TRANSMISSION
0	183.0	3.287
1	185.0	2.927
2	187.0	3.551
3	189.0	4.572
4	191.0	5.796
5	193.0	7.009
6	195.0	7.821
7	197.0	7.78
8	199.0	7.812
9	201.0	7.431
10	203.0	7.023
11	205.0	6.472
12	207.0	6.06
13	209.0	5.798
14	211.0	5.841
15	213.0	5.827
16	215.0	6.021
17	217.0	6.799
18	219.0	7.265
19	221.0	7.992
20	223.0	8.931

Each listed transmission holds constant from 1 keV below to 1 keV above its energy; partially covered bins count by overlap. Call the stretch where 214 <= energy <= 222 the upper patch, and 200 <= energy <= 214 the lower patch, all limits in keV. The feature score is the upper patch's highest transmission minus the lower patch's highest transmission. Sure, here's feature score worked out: 0.6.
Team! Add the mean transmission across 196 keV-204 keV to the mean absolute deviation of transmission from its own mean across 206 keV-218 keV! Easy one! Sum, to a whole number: 8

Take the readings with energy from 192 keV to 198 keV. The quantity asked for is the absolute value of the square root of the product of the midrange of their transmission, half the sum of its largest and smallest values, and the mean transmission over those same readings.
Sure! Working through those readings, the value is 7.48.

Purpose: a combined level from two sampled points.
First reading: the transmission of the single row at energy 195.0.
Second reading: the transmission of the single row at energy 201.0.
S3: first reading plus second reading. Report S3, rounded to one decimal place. 15.3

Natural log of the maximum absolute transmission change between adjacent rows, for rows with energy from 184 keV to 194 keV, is 0.20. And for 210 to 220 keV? -0.25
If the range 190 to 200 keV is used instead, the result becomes 0.19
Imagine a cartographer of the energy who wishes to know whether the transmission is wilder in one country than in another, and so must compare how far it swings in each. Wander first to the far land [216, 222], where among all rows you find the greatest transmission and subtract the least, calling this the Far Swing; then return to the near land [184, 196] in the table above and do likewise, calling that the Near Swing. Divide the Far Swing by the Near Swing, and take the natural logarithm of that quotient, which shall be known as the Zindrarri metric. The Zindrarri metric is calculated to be -1.4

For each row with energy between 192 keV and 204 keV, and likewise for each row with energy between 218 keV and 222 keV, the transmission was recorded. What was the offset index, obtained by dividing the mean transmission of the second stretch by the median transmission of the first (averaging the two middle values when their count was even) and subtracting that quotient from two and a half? 1.5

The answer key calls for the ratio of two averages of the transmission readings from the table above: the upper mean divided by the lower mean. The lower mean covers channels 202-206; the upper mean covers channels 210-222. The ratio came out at 0.98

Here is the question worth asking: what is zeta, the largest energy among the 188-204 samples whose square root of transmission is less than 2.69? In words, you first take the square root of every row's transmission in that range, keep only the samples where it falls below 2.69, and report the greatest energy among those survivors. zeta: 203.0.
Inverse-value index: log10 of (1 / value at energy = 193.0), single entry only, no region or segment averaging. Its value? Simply -0.85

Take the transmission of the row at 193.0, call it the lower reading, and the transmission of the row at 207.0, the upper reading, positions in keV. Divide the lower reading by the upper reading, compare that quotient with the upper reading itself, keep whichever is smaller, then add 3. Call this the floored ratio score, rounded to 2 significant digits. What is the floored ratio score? 4.2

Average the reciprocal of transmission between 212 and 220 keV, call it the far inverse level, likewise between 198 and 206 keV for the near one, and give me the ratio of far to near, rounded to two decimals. 1.11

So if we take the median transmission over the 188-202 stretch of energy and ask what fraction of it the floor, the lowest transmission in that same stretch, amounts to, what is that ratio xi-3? 0.62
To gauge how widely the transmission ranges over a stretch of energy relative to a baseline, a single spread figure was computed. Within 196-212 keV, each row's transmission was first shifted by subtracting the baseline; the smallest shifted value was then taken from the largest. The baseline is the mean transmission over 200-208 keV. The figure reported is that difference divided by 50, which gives 0.040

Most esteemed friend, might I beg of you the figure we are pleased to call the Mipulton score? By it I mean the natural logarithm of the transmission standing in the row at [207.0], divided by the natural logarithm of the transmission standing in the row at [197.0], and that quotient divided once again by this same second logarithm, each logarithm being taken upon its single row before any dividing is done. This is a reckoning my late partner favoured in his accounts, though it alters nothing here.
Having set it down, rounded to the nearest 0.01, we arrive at 0.43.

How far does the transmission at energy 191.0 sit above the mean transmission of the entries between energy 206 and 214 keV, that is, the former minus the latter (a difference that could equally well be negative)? 0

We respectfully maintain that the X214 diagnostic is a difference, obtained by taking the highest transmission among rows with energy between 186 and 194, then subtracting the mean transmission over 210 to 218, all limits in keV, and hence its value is 0.89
